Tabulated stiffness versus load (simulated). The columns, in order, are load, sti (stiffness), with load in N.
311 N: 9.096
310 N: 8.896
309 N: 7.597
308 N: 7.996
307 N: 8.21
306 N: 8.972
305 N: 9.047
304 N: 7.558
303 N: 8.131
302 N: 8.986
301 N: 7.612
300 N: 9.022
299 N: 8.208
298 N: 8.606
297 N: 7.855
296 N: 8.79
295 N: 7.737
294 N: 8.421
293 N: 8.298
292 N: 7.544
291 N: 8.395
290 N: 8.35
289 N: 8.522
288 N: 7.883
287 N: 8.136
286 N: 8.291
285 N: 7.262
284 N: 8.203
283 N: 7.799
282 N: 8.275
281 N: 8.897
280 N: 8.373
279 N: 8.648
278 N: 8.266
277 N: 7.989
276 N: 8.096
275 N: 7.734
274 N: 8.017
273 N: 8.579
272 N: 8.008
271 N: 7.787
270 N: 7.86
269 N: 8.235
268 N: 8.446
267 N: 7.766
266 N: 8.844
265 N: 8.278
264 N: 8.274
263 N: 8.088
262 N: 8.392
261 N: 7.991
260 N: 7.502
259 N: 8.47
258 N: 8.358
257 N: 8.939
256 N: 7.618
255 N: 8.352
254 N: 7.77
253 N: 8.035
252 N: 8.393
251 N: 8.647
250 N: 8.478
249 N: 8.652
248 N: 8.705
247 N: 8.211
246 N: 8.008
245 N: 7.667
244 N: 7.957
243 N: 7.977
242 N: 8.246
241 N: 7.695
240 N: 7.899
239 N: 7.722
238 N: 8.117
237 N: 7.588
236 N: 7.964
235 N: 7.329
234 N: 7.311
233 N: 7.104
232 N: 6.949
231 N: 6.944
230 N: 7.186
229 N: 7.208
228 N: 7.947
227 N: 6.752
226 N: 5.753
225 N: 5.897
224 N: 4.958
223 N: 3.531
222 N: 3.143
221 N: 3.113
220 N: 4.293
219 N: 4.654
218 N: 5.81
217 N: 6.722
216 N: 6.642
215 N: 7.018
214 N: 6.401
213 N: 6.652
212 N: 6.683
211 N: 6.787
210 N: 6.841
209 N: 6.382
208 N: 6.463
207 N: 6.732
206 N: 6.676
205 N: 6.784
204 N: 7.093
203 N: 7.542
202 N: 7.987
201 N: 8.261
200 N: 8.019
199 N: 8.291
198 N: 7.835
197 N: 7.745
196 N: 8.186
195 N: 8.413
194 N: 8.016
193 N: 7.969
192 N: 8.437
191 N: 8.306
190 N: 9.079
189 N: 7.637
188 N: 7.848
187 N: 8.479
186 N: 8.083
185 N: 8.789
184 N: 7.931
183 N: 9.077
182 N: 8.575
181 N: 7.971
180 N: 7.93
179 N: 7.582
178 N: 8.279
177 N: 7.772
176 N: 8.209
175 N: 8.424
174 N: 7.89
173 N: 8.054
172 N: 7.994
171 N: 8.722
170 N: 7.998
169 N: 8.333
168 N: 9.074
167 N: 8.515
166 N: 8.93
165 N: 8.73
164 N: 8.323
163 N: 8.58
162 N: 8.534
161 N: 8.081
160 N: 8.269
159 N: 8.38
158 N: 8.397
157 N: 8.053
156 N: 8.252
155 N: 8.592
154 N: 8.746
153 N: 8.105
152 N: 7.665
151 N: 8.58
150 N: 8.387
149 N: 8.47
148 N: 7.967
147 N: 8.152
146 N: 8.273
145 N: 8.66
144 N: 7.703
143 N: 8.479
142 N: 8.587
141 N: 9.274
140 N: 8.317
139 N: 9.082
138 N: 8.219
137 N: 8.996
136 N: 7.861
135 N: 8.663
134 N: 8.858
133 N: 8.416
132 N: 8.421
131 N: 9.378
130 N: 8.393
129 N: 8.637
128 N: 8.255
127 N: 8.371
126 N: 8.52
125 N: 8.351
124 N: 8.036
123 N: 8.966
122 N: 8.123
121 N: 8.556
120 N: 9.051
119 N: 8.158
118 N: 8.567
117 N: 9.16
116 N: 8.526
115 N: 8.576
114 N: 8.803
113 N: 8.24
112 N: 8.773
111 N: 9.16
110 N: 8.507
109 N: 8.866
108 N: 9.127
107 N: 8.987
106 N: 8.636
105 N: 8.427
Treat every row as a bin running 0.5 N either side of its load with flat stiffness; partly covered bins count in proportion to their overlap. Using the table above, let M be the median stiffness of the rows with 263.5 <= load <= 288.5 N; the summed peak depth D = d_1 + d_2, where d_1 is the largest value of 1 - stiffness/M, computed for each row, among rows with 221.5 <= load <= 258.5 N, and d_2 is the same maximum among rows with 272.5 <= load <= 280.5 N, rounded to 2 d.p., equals 0.67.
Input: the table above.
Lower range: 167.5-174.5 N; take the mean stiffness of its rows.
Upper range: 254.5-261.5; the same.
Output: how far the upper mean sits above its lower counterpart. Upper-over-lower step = -0.1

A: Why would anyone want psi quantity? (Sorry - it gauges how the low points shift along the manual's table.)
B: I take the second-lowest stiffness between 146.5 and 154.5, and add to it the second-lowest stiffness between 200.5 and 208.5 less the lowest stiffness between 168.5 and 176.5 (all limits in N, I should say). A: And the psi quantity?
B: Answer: 6.8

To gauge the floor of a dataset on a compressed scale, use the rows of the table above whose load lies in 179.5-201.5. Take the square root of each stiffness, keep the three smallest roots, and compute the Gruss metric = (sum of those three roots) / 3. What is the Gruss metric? 2.78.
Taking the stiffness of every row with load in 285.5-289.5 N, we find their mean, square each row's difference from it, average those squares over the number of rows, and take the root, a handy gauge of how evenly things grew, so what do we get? 0.233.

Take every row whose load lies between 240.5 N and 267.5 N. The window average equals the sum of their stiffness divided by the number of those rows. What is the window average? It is 8.20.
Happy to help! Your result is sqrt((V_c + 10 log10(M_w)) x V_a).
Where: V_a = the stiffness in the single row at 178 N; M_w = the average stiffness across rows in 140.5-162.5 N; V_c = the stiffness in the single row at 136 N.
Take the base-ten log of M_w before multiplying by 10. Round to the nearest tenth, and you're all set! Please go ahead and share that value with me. 11.9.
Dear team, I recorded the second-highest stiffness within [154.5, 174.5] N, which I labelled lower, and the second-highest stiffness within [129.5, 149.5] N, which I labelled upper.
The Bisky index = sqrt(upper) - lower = -5.88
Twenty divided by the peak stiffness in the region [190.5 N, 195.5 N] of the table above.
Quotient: 2.37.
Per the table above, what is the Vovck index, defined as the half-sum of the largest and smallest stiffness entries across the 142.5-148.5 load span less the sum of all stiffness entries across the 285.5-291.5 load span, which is -41.4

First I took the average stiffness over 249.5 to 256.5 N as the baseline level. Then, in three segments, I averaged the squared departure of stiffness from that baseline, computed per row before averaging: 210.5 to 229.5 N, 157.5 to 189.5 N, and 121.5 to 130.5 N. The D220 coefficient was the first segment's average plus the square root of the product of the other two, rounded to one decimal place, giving 7.8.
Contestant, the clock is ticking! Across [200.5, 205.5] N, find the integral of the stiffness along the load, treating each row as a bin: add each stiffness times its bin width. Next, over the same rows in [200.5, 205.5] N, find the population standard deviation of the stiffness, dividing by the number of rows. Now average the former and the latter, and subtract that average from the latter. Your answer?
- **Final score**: -18.6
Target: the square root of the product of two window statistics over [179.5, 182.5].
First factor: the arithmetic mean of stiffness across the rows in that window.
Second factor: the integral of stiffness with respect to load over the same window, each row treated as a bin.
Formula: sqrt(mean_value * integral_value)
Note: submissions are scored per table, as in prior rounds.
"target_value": 14.1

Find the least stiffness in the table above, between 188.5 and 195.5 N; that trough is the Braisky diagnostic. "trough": 7.637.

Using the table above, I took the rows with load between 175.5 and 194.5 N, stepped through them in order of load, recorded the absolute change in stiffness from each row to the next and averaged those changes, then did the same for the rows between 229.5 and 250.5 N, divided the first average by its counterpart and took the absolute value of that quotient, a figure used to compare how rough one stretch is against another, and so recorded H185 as 2.1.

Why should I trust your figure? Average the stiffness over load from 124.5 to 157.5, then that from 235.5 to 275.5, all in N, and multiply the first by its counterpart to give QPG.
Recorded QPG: 69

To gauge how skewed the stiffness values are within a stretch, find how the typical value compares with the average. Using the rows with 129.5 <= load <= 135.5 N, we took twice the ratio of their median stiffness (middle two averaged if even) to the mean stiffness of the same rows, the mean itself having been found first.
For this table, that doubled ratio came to 1.97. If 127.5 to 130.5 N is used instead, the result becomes 1.99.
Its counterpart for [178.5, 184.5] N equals 1.94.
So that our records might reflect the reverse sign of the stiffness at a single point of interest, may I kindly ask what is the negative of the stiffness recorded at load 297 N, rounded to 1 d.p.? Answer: -7.9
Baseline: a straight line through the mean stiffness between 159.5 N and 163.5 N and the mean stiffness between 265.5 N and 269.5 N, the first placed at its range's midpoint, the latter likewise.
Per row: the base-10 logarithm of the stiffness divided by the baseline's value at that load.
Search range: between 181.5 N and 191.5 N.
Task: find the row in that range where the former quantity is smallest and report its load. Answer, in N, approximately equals 189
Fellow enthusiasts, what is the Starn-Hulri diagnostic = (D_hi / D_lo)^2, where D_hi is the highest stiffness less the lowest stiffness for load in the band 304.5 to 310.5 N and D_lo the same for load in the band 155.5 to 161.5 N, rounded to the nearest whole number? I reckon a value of 18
